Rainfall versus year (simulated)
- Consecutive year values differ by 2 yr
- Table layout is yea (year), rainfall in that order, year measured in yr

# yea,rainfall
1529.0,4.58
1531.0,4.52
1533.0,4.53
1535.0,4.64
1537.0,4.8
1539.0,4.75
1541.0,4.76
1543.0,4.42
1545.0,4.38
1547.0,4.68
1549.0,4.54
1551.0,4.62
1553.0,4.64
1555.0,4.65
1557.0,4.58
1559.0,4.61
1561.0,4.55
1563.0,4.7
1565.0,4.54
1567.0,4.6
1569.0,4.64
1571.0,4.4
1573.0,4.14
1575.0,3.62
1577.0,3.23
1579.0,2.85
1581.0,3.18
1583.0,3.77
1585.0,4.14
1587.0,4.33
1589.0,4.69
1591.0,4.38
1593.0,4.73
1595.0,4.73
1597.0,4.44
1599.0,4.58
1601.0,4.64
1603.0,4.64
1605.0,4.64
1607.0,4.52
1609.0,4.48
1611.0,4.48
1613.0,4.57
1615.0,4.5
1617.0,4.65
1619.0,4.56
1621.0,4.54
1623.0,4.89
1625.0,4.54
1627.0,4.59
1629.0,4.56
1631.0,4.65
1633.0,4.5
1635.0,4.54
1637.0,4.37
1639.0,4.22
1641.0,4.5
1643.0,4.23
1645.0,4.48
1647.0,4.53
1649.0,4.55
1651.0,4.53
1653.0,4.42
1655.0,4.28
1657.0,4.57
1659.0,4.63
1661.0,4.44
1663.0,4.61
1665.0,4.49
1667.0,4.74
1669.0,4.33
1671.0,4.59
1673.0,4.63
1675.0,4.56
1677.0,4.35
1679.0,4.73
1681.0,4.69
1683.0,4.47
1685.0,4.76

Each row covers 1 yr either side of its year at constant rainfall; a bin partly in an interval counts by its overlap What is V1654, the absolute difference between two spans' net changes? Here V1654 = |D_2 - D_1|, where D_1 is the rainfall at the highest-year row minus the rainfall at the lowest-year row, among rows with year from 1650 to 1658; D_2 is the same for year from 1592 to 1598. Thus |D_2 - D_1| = 0.33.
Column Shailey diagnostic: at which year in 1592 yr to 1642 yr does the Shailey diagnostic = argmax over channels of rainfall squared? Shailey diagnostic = 1623.0 yr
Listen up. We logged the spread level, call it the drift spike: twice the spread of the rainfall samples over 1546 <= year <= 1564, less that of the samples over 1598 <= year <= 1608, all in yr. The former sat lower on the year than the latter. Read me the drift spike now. 0.06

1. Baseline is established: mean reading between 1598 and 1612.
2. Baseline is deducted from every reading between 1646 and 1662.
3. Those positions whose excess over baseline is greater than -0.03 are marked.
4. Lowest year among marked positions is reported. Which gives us 1649.0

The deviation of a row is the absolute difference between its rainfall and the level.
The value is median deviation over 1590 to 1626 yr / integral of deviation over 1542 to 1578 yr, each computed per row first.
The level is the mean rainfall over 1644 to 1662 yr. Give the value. 0.010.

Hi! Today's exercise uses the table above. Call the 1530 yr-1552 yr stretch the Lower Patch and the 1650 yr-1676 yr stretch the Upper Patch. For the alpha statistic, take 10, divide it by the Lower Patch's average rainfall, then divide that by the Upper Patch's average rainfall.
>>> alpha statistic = 0.480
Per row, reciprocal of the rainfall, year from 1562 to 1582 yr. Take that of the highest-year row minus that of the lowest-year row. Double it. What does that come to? 0.20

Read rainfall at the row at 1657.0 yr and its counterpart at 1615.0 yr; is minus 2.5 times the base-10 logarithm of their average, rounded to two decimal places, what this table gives -1.64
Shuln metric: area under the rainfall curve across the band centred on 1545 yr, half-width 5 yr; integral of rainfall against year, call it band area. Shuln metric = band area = 45.6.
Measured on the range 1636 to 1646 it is 43.6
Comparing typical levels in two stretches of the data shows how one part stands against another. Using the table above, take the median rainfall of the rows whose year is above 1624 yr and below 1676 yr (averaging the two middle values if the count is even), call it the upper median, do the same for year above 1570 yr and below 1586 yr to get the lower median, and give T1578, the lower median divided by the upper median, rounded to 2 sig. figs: 0.81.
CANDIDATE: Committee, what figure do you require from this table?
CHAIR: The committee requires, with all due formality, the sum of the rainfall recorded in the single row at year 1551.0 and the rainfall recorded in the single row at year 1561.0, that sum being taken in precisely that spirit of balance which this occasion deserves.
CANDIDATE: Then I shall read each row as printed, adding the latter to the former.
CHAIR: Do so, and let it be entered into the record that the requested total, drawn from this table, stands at 9.2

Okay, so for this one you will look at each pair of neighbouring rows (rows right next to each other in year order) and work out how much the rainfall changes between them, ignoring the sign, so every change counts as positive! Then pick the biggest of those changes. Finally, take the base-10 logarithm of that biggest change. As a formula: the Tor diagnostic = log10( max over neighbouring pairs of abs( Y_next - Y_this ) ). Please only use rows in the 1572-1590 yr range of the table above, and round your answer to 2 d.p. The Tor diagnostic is -0.23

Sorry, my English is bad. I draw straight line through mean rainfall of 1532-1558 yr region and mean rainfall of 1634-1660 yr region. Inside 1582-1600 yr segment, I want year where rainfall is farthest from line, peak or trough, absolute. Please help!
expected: 1583.0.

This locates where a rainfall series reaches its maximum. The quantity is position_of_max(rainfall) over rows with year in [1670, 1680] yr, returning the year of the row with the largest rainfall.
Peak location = 1679.0 yr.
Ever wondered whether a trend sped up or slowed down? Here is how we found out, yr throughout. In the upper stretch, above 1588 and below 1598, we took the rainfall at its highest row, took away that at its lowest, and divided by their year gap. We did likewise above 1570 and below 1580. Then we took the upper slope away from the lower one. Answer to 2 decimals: -0.16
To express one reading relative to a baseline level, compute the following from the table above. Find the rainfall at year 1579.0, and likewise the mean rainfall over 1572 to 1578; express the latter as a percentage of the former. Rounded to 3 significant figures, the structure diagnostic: 129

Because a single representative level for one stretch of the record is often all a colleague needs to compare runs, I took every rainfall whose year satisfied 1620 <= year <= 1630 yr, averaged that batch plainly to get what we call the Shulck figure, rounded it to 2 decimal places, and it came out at 4.62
